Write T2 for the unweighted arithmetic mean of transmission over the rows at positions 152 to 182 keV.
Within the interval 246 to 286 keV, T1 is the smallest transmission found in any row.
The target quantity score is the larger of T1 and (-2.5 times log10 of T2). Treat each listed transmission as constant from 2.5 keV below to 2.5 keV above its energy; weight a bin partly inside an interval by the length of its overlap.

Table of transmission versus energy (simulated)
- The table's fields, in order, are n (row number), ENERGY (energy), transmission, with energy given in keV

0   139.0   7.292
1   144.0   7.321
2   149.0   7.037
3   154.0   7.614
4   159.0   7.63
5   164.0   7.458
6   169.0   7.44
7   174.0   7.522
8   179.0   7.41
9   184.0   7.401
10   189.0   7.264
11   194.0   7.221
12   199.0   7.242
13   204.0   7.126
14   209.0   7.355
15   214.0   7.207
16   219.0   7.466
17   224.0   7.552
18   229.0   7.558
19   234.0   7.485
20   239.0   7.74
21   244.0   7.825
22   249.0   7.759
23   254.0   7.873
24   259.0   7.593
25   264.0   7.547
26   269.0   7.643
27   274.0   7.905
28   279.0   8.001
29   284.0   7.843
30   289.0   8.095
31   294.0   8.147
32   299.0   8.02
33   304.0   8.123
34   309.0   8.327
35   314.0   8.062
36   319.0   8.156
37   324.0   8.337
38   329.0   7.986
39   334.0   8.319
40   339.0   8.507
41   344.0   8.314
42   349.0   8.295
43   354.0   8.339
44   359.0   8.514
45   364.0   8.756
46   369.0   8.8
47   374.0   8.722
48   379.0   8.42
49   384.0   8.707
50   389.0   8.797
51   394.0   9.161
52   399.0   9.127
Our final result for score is 7.55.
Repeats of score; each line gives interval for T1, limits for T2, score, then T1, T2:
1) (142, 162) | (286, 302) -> 7.04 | 7.037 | 8.1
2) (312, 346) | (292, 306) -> 7.99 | 7.986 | 8.1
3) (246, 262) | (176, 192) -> 7.59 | 7.593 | 7.4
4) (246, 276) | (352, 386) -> 7.55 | 7.547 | 8.6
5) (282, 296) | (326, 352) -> 7.84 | 7.843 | 8.3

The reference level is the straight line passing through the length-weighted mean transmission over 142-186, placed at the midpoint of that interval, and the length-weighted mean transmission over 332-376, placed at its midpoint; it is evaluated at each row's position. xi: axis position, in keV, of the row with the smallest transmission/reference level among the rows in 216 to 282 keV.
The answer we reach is 264.0 keV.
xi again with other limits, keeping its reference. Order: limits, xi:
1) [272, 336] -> 329.0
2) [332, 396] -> 379.0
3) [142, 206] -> 204.0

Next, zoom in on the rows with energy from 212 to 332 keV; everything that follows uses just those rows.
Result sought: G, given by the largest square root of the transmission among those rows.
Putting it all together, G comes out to 2.89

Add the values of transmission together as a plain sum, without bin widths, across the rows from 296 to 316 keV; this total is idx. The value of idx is 33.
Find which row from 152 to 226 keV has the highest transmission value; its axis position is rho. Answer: 159.0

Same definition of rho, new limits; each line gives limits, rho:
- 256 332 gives 324.0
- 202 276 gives 274.0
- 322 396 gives 394.0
